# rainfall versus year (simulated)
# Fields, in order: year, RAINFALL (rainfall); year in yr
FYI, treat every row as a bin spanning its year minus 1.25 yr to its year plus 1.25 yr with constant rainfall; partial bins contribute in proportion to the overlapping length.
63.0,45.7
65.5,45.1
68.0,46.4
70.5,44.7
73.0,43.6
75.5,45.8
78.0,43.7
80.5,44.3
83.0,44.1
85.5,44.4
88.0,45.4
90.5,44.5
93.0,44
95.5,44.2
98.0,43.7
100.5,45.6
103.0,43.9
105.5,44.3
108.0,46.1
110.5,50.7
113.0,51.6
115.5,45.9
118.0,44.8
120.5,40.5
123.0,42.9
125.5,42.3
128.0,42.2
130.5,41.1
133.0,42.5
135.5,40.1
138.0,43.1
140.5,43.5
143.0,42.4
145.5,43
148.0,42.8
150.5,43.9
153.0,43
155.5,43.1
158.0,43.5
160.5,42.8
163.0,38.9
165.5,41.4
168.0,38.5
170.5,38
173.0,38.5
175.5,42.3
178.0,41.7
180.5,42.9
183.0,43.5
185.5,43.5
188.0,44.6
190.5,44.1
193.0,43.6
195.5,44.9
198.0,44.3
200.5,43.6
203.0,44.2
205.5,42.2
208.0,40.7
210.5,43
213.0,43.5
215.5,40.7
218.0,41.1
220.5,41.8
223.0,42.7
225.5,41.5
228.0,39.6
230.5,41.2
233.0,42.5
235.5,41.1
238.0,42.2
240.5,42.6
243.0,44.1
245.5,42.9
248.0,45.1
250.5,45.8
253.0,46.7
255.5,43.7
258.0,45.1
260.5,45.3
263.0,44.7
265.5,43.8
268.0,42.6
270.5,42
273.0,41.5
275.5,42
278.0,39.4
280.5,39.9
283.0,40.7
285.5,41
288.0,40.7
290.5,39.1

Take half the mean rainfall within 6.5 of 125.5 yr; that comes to 20.9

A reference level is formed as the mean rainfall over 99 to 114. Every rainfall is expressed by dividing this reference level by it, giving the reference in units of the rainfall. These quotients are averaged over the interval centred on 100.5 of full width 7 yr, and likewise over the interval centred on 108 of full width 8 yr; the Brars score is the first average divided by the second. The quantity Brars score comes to 1.06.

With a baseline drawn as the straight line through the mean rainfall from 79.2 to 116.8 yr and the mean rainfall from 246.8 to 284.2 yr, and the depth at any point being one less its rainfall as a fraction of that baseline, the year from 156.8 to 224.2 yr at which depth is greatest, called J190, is 170.5 yr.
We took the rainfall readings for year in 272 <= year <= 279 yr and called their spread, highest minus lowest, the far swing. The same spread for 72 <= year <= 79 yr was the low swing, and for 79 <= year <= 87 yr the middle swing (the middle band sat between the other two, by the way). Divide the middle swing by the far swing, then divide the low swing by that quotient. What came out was 19.1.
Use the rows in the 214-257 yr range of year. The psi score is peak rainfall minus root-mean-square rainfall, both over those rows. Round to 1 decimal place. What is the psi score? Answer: 4.0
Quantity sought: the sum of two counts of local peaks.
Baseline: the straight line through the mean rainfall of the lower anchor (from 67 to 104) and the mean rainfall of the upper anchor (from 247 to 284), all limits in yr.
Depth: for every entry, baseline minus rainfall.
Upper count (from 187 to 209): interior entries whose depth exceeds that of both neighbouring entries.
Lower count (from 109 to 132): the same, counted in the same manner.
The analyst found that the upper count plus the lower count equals 3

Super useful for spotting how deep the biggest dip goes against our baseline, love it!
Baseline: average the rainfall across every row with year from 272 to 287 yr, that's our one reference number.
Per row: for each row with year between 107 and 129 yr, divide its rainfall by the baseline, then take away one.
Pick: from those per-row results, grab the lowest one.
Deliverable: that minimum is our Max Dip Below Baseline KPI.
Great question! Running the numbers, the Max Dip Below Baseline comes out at -0.01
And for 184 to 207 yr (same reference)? 0.04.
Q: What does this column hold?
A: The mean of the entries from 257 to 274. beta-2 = 43.6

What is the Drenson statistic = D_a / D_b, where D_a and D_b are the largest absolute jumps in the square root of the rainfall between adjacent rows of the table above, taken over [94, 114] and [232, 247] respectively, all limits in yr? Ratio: 2.9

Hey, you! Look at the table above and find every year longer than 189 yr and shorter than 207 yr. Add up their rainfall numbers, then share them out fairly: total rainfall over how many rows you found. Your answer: 43.8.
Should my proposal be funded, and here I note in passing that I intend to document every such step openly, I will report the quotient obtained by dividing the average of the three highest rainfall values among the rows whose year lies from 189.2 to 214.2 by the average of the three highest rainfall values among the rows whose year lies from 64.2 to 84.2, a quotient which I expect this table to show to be 0.97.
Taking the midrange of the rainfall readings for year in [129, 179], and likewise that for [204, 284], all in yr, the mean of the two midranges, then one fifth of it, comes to 8.40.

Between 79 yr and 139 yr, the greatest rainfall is 51.6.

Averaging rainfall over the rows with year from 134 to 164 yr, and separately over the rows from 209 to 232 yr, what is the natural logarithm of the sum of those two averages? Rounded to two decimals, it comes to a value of 4.43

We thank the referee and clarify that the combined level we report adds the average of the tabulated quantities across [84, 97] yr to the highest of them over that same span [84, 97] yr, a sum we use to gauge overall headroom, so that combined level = 90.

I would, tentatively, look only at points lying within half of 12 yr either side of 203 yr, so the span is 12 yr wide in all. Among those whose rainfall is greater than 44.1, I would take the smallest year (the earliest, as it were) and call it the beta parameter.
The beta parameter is 198.0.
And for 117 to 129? 118.0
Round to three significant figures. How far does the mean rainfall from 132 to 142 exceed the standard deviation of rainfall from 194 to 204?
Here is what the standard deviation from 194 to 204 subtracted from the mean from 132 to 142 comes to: 41.8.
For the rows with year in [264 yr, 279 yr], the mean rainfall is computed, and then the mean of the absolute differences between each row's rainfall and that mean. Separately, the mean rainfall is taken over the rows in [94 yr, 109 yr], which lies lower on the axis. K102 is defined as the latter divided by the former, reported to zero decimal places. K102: 47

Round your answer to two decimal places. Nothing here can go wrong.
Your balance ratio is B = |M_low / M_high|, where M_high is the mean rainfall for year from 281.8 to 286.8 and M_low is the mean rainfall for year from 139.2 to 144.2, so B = 1.05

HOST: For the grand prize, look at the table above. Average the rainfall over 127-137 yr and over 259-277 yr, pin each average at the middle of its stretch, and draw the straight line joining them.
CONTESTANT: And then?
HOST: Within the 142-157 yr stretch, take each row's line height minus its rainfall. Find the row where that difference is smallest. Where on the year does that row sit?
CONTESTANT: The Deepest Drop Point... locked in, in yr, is 150.5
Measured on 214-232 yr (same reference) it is 223.0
